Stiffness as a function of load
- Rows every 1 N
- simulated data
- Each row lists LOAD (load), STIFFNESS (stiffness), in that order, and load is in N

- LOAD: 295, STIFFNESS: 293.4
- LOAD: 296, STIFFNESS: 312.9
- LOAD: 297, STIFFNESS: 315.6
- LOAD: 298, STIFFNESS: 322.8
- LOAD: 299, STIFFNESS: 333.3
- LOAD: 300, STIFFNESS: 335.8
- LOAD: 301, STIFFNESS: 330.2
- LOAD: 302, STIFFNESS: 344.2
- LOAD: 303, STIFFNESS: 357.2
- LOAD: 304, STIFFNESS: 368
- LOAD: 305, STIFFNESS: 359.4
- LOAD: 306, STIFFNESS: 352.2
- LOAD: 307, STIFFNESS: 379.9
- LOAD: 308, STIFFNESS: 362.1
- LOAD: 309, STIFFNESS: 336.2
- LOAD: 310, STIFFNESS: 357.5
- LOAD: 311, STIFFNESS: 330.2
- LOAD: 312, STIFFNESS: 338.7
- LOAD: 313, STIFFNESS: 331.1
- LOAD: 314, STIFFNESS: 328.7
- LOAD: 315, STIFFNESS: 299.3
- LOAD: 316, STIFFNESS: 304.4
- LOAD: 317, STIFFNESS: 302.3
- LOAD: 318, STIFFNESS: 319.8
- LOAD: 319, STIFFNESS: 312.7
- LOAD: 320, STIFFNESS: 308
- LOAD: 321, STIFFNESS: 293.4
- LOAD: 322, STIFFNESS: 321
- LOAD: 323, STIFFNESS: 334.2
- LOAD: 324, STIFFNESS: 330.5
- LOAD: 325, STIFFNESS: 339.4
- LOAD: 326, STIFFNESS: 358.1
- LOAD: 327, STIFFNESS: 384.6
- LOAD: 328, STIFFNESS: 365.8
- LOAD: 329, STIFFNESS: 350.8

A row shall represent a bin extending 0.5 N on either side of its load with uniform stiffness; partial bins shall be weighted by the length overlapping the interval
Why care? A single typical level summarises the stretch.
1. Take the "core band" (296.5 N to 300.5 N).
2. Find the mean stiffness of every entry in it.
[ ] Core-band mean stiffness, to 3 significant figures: 327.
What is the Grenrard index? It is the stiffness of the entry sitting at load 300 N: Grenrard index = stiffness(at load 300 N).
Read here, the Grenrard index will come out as 335.8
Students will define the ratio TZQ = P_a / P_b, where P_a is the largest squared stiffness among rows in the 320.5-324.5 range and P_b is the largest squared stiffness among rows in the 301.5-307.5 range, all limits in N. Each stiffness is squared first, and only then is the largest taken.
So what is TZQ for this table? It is 0.8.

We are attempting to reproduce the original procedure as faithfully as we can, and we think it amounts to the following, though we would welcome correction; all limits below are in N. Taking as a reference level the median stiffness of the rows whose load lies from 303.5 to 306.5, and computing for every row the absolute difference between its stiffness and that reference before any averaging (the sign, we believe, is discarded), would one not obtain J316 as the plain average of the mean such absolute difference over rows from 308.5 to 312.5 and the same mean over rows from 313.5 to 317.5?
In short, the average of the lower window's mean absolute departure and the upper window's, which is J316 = 34.7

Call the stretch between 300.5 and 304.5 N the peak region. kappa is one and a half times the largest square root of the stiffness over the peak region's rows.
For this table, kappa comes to 28.8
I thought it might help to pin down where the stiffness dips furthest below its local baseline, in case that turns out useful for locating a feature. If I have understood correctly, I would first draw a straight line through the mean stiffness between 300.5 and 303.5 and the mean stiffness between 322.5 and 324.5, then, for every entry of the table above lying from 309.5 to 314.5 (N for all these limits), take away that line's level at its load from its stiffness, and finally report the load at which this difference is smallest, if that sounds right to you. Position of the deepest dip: 311 N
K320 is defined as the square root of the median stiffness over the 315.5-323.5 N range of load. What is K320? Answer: 17.6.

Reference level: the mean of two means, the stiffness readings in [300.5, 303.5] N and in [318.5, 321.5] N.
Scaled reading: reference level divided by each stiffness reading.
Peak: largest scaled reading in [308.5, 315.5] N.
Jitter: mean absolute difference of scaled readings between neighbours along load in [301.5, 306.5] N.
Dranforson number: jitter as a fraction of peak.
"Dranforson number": 0.0232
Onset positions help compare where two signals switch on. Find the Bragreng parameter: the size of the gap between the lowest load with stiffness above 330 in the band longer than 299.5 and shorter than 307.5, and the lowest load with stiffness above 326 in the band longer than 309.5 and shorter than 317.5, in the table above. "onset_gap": 10 N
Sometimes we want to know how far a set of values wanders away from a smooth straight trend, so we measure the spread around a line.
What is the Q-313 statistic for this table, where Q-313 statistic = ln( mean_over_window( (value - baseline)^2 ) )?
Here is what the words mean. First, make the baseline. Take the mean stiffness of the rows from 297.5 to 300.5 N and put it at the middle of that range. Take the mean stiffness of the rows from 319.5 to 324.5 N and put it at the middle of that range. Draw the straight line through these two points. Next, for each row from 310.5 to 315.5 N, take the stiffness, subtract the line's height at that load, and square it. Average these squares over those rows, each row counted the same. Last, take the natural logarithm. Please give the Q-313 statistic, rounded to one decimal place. 5.2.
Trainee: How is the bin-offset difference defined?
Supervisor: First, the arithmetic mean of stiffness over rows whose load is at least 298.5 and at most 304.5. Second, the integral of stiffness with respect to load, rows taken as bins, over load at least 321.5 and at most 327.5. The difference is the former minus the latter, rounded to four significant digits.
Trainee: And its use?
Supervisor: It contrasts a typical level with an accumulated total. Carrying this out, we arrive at -1723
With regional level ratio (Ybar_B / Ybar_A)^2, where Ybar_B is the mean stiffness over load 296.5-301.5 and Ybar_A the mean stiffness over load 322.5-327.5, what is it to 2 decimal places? 0.88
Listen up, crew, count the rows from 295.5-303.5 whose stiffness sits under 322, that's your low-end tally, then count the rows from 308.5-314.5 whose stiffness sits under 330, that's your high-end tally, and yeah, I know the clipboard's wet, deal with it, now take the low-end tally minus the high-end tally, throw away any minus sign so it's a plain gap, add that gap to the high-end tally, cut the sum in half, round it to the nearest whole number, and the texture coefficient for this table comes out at 1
